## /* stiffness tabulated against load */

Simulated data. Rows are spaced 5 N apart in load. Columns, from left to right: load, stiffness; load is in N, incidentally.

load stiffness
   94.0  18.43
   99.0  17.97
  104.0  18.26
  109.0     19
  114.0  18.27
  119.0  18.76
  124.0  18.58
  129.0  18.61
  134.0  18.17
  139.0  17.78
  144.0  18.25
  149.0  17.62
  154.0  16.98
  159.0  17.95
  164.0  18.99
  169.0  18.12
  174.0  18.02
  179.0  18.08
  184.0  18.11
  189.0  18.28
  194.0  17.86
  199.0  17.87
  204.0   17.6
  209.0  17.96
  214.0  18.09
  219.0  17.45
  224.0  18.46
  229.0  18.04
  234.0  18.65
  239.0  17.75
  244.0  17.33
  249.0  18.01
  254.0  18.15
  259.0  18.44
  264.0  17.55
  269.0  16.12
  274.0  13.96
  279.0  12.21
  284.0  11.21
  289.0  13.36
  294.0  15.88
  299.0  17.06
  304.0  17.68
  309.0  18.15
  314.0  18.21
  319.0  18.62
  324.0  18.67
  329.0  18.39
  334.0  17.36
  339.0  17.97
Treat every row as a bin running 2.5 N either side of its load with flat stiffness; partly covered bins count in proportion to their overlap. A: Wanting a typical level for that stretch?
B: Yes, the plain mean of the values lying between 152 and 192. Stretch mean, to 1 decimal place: 18.1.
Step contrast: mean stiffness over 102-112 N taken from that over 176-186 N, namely -0.5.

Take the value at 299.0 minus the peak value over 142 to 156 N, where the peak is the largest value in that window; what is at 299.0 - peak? -1.2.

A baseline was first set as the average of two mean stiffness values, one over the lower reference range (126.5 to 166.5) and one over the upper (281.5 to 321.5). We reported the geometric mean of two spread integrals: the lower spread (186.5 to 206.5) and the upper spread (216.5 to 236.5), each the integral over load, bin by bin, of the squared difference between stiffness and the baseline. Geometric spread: 17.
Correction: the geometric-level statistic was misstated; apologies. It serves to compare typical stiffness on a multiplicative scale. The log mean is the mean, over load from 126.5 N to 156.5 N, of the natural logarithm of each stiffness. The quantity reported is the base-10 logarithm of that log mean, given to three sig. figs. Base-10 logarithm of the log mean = 0.460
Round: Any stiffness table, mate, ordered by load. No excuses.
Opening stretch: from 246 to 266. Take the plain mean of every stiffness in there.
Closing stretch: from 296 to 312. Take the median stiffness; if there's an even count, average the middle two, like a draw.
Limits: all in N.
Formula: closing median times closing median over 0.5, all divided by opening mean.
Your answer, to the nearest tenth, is 34.7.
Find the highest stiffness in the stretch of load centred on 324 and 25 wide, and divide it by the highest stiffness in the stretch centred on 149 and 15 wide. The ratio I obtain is 1.02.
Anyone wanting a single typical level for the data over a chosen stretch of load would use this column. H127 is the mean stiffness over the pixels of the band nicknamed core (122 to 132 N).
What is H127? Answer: 18.6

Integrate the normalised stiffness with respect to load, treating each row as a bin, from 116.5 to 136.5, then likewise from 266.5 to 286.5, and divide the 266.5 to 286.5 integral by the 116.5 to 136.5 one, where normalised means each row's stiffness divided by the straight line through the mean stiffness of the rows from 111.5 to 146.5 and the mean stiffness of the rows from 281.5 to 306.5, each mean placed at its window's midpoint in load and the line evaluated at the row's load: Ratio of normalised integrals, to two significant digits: 0.86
